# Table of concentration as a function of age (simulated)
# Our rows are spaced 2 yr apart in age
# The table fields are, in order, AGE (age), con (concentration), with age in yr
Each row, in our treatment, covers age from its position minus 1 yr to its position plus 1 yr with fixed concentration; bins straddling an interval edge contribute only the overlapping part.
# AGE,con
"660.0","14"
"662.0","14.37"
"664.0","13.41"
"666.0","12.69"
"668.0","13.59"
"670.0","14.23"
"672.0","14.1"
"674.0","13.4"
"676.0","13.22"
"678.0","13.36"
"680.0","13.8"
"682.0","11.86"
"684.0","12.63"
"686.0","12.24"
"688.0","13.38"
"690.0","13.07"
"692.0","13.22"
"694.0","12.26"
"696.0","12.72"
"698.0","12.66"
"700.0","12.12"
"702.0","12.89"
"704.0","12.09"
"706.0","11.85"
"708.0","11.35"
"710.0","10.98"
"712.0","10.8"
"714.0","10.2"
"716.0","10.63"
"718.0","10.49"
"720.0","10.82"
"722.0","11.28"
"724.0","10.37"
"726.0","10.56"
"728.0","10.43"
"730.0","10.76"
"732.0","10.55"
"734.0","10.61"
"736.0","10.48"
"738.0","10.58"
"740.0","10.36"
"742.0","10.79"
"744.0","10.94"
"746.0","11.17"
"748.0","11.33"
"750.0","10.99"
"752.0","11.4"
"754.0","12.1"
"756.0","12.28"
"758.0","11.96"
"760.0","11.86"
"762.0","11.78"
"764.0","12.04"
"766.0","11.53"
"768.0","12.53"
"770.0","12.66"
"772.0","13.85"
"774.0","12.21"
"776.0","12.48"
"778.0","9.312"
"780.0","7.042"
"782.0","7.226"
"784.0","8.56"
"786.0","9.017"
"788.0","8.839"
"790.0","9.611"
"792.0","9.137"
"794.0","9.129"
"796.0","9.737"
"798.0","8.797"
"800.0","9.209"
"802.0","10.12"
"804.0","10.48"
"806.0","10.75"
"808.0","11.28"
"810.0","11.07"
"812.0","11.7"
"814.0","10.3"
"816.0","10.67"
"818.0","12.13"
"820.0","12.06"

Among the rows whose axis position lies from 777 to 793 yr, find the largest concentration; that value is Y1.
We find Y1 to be 9.611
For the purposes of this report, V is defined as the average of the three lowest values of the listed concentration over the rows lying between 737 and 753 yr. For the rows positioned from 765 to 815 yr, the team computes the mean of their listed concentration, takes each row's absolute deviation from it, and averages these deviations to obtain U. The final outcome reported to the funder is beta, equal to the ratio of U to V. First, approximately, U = 1.41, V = 10.6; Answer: 0.134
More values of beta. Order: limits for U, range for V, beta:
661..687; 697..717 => 0.056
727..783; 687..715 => 0.097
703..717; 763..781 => 0.059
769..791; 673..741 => 0.192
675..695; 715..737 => 0.050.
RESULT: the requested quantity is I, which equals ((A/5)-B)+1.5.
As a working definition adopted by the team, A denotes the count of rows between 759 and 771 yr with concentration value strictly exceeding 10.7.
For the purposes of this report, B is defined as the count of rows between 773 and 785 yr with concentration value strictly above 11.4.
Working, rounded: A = 6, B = 2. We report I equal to 1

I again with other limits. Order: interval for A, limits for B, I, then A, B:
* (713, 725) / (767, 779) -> -3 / 2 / 5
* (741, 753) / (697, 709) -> -2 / 6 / 5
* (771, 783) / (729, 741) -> 2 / 3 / 0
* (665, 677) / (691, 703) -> -3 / 6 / 6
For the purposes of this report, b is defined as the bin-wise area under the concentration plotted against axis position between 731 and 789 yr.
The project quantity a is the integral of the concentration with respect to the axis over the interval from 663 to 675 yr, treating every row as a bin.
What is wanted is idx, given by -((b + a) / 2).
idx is -398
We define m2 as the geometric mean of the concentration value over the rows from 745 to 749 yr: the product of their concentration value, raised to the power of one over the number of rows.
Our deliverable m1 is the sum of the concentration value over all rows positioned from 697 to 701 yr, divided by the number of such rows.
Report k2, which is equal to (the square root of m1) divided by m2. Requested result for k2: 0.313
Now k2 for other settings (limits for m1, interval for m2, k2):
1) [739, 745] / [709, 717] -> 0.307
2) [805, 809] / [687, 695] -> 0.256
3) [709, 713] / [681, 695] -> 0.261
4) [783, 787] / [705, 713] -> 0.264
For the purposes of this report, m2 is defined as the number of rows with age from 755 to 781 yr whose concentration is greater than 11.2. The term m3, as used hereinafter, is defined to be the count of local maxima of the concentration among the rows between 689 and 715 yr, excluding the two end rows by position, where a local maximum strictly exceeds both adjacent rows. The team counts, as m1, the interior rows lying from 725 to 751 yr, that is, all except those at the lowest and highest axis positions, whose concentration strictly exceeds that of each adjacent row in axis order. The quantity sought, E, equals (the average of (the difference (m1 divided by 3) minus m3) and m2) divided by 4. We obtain 1.2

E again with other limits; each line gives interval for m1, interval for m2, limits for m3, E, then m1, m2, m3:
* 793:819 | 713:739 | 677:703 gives -0.4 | 3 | 1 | 5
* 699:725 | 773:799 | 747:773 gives 0.1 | 3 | 2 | 2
